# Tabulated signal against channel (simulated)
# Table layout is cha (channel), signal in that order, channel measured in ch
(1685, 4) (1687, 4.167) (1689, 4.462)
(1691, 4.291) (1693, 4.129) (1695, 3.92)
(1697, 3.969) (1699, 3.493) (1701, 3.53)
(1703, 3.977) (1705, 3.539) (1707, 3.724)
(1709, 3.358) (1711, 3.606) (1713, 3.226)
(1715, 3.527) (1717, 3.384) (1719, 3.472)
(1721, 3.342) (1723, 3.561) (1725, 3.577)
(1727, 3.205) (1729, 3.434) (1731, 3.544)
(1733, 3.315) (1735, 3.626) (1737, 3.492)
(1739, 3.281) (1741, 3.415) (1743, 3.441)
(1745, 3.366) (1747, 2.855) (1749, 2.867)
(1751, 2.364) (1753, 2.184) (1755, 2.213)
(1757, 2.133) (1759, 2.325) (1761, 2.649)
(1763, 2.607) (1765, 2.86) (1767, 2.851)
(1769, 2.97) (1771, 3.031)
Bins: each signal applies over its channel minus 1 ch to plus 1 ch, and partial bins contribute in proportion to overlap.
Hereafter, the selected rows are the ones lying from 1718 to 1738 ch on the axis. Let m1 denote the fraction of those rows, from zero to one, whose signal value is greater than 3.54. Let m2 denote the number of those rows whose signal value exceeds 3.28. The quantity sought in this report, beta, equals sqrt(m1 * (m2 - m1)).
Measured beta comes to 1.9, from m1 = 0.40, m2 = 9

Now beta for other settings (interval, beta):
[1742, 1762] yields 0.0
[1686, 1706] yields 2.6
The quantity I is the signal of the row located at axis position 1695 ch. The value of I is 3.92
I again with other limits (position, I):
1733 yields 3.315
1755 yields 2.213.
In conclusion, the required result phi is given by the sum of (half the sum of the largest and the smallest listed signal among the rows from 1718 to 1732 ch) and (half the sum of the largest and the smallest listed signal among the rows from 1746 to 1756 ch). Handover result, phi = 5.9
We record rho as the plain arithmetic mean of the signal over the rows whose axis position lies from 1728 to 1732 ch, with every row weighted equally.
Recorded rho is 3.49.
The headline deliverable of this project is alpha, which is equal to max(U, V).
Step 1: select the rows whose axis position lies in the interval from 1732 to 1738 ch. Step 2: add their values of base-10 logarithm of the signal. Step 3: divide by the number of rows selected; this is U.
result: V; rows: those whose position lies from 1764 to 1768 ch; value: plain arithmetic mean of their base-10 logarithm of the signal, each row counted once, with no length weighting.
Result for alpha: 0.5410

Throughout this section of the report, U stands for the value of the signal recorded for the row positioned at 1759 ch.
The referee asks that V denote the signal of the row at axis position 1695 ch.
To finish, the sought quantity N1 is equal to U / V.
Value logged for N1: 0.59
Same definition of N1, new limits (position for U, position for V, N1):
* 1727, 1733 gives 0.97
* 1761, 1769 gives 0.89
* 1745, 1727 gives 1.05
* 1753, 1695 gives 0.56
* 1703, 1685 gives 0.99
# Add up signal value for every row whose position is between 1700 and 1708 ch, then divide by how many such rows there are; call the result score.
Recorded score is 3.7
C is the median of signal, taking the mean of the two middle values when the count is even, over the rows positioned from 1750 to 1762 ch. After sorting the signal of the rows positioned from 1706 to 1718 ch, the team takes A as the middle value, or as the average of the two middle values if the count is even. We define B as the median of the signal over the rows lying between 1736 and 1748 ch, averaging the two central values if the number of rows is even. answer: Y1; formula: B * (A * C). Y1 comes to 27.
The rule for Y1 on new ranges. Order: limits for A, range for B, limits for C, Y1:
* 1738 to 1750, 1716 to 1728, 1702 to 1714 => 41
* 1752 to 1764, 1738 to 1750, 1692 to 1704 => 30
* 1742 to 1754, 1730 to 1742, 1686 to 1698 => 41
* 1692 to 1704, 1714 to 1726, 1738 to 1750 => 46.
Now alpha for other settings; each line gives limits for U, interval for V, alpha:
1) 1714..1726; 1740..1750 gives 0.5411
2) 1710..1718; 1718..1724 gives 0.5387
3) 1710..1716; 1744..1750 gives 0.5377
